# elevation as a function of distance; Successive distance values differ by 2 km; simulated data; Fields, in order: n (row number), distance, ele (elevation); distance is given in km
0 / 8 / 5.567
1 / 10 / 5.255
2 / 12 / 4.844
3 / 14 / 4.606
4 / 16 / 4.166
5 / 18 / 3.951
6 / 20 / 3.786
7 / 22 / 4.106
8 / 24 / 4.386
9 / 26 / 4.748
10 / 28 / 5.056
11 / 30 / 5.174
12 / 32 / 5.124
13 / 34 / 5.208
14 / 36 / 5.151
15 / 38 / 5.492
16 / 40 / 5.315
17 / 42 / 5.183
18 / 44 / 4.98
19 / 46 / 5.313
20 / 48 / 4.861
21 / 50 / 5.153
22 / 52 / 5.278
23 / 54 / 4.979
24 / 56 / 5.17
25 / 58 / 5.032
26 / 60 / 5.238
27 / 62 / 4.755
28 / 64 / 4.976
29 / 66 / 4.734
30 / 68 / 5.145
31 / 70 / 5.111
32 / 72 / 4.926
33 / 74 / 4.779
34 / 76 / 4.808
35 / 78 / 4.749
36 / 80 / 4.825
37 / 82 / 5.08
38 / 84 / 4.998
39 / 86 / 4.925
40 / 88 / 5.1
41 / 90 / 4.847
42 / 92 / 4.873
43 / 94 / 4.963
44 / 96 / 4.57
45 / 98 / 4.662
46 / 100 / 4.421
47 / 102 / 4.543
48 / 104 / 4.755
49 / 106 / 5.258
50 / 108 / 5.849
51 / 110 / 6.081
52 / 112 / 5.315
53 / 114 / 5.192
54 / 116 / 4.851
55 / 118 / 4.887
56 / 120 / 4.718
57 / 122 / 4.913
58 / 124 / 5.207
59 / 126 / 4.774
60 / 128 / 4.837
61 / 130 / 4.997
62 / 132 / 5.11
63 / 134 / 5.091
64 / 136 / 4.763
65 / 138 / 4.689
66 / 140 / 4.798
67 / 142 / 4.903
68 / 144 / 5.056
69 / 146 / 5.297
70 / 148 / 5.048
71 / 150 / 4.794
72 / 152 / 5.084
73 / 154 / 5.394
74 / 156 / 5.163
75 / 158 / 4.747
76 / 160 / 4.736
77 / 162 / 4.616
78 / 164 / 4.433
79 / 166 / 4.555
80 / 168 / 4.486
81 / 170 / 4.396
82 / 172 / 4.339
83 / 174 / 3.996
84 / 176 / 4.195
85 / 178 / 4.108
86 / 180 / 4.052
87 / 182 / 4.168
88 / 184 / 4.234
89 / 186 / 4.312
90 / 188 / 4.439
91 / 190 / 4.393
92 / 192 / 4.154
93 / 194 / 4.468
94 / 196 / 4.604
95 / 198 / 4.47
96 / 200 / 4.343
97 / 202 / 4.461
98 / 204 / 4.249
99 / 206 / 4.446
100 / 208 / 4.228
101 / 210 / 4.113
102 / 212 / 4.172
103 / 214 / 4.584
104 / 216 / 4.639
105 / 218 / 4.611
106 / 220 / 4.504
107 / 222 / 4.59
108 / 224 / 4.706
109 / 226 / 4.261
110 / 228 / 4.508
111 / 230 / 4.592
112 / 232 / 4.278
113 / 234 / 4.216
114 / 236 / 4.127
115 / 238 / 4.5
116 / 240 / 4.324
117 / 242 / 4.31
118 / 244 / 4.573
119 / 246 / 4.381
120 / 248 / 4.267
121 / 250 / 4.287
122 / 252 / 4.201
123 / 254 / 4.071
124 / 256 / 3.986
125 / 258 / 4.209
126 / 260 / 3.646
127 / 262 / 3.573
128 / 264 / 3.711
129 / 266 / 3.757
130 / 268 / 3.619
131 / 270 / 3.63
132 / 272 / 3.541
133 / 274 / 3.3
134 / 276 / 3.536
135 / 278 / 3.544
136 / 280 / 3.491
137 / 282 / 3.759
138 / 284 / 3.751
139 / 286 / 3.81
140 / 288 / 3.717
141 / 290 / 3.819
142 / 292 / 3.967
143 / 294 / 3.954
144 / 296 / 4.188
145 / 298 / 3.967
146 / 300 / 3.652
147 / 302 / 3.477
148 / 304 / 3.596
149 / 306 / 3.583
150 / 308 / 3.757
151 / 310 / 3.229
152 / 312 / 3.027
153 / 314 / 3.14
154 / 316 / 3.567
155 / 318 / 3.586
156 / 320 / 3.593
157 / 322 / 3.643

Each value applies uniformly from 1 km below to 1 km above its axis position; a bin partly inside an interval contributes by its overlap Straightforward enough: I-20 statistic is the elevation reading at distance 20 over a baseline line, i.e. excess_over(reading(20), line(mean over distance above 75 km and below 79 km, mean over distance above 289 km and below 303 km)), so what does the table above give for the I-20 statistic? -1.2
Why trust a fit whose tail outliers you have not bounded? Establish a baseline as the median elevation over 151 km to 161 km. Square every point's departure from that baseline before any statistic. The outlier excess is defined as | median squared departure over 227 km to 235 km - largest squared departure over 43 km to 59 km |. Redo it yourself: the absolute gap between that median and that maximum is 0.44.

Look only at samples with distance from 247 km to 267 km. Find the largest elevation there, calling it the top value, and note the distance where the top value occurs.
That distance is 250 km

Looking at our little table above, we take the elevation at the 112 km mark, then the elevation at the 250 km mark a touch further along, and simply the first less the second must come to 1.0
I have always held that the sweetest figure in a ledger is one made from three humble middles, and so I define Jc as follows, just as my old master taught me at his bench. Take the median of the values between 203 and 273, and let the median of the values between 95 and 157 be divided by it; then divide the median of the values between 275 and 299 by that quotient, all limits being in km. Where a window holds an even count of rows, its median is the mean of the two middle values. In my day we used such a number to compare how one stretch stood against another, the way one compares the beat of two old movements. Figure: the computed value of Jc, 3.28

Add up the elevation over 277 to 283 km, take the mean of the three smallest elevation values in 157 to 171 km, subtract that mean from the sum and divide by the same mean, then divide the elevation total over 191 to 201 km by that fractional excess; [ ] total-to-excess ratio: 15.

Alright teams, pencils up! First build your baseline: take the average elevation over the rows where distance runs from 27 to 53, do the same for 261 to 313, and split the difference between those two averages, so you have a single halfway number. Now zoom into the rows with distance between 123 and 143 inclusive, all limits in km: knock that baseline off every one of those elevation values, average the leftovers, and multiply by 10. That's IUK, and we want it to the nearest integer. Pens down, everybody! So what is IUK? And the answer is 5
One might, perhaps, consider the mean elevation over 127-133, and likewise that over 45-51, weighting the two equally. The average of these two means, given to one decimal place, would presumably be 5.0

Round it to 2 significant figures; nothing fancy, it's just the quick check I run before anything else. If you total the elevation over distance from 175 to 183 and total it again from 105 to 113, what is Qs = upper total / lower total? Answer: 0.73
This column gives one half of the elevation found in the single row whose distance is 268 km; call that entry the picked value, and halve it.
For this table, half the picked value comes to 1.81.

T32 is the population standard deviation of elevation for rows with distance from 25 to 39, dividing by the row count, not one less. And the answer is 0.204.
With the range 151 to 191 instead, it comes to 0.366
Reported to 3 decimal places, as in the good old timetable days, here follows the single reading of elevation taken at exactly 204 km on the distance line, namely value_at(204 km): 4.249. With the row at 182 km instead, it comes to 4.168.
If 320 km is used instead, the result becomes 3.593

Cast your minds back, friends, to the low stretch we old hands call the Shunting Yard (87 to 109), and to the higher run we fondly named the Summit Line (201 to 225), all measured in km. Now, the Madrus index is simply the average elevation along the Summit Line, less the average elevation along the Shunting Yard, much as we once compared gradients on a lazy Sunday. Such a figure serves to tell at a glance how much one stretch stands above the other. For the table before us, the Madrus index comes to -0.5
